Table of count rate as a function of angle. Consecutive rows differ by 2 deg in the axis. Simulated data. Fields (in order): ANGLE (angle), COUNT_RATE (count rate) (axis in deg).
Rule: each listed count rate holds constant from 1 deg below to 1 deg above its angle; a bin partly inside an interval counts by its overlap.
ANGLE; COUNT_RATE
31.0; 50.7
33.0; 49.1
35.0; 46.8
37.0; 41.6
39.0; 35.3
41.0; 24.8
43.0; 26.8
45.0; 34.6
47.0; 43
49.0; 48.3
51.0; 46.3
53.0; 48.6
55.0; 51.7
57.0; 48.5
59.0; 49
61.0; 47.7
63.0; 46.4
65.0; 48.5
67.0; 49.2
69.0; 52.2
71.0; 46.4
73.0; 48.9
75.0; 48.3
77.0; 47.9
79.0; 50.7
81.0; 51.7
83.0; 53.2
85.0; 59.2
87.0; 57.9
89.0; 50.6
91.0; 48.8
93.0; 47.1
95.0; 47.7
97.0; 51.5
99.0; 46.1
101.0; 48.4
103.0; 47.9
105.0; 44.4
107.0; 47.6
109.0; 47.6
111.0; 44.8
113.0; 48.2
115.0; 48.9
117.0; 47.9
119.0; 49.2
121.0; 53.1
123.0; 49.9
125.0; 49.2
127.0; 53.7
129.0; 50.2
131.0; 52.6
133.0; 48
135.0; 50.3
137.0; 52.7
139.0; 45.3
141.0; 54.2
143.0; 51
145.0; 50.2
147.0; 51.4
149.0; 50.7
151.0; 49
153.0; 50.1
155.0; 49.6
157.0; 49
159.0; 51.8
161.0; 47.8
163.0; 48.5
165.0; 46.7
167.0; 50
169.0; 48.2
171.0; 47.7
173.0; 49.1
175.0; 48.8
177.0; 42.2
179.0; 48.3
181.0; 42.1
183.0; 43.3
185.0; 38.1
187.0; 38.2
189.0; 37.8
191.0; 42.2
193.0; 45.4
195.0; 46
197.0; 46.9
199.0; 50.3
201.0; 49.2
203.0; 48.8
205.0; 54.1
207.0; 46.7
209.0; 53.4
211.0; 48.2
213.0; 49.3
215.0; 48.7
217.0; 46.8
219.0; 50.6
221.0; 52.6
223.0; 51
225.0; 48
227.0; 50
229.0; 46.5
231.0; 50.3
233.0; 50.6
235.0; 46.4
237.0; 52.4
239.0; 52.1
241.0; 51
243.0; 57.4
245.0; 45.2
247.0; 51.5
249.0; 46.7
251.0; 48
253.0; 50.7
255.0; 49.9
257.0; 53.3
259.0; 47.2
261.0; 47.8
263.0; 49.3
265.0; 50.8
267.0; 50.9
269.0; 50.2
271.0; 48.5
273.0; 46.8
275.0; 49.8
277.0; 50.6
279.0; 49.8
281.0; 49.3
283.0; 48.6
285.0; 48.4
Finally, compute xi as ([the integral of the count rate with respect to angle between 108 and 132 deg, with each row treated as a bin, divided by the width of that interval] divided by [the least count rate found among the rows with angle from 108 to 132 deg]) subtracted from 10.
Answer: 8.89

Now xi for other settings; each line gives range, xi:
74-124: 8.88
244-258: 8.91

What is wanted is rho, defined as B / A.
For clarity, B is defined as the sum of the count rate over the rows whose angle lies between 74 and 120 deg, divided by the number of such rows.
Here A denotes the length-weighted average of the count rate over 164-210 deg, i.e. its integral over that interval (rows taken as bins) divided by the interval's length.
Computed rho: 1.068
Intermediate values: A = 46.2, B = 49.4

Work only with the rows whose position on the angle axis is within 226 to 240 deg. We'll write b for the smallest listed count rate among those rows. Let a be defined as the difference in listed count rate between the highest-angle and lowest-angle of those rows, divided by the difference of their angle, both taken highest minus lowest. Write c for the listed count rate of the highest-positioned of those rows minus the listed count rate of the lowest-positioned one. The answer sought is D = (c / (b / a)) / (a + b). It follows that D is 0.0002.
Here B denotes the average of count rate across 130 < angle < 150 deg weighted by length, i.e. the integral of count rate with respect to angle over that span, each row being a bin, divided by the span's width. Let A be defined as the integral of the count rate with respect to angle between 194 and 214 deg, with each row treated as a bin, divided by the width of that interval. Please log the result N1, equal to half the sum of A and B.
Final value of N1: 50.0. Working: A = 49.3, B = 50.6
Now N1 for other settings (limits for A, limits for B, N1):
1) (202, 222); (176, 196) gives 46.1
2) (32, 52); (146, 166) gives 44.6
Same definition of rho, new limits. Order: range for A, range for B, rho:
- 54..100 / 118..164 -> 1.007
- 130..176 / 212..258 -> 1.006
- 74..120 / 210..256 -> 1.007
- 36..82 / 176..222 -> 1.032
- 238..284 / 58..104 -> 1.000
